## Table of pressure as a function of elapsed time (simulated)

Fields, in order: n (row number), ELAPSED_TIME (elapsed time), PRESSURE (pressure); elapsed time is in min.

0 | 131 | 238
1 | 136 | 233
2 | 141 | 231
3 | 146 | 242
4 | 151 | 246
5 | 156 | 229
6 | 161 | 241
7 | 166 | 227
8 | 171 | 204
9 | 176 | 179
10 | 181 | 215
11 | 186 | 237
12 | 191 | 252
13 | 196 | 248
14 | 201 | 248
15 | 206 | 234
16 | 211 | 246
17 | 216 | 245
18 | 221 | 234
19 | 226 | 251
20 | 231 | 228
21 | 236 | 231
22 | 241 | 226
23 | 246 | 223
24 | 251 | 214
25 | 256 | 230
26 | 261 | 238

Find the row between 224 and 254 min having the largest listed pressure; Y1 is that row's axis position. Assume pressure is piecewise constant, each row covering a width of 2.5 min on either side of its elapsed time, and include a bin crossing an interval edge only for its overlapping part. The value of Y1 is 226 min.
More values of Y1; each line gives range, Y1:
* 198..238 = 226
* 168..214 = 191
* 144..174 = 151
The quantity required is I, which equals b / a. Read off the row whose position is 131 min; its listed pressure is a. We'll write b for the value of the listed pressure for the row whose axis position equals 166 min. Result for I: 0.95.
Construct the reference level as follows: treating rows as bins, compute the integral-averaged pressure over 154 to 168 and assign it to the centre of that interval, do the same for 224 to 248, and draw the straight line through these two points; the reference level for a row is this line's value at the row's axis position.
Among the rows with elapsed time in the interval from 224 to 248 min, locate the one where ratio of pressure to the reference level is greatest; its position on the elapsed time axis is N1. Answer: 226 min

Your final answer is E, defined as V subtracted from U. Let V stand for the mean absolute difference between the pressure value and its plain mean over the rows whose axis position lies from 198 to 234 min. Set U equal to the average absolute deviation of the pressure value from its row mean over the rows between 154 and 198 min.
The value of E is 10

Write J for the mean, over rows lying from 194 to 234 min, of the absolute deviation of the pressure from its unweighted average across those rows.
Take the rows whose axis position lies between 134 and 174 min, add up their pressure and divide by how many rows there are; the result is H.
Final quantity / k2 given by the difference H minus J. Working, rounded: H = 232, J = 7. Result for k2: 224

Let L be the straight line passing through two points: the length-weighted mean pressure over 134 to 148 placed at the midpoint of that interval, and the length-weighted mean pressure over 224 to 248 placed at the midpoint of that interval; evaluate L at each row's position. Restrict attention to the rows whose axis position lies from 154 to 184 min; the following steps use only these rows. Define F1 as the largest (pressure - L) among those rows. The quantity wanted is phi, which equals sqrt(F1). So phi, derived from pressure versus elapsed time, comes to 2.56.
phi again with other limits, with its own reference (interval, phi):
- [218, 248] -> 4.36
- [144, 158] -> 3.35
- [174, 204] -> 4.33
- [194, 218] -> 3.88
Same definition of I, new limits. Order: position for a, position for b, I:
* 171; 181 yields 1.05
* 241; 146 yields 1.07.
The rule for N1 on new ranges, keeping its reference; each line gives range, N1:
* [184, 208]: 191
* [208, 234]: 226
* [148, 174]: 151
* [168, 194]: 191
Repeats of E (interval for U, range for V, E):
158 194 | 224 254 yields 11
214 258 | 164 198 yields -12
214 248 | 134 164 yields 2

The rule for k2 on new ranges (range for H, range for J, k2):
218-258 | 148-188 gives 212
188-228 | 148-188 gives 228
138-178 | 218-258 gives 218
